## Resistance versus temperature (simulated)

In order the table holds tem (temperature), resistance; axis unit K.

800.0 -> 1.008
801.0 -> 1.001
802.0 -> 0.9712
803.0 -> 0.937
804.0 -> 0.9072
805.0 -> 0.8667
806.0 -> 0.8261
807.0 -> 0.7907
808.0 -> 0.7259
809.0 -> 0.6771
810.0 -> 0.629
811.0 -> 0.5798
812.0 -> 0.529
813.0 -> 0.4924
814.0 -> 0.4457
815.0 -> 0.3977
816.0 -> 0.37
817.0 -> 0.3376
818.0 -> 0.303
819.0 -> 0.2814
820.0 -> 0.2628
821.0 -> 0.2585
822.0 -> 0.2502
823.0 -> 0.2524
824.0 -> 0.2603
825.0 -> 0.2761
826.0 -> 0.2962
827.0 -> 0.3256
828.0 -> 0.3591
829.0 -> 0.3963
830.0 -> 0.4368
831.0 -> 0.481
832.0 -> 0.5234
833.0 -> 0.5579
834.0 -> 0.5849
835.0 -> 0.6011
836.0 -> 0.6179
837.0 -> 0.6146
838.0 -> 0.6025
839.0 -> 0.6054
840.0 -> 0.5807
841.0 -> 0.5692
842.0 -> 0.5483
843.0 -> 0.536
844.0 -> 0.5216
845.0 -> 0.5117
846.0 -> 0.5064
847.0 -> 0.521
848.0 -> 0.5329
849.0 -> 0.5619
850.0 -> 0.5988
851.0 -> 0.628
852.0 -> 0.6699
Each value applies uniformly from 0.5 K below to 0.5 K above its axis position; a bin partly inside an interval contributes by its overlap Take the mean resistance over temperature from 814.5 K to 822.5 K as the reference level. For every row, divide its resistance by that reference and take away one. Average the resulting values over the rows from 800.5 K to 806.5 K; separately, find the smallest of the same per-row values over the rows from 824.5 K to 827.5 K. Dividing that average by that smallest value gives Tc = -19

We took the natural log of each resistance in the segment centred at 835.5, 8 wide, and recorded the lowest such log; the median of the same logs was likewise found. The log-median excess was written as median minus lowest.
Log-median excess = 0.14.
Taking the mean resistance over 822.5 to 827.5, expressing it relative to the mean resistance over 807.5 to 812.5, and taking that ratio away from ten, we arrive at 9.6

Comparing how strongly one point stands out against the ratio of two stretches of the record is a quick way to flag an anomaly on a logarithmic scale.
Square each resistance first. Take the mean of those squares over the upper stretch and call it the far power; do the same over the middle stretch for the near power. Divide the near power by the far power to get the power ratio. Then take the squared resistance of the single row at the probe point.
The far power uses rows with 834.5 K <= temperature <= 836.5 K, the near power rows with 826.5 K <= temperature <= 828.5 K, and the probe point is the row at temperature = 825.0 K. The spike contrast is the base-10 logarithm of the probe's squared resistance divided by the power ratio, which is -0.62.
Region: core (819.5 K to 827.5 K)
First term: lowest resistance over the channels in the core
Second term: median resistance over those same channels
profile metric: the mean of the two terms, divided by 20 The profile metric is 0.013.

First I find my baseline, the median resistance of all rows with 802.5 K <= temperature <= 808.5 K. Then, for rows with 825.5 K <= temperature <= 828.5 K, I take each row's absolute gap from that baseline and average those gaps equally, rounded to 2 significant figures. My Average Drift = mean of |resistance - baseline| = 0.52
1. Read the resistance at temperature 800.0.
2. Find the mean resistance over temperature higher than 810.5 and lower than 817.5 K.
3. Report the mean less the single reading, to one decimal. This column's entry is -0.6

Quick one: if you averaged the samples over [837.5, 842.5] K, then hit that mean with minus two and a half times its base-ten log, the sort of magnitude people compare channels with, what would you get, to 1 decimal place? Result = 0.6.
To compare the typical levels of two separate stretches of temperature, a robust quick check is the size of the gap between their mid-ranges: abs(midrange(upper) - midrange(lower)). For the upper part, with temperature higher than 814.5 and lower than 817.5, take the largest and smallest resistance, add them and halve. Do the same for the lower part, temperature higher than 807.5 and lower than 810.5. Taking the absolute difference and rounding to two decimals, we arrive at 0.31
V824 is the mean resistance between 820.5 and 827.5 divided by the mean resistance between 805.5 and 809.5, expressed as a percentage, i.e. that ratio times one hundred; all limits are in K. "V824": 36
